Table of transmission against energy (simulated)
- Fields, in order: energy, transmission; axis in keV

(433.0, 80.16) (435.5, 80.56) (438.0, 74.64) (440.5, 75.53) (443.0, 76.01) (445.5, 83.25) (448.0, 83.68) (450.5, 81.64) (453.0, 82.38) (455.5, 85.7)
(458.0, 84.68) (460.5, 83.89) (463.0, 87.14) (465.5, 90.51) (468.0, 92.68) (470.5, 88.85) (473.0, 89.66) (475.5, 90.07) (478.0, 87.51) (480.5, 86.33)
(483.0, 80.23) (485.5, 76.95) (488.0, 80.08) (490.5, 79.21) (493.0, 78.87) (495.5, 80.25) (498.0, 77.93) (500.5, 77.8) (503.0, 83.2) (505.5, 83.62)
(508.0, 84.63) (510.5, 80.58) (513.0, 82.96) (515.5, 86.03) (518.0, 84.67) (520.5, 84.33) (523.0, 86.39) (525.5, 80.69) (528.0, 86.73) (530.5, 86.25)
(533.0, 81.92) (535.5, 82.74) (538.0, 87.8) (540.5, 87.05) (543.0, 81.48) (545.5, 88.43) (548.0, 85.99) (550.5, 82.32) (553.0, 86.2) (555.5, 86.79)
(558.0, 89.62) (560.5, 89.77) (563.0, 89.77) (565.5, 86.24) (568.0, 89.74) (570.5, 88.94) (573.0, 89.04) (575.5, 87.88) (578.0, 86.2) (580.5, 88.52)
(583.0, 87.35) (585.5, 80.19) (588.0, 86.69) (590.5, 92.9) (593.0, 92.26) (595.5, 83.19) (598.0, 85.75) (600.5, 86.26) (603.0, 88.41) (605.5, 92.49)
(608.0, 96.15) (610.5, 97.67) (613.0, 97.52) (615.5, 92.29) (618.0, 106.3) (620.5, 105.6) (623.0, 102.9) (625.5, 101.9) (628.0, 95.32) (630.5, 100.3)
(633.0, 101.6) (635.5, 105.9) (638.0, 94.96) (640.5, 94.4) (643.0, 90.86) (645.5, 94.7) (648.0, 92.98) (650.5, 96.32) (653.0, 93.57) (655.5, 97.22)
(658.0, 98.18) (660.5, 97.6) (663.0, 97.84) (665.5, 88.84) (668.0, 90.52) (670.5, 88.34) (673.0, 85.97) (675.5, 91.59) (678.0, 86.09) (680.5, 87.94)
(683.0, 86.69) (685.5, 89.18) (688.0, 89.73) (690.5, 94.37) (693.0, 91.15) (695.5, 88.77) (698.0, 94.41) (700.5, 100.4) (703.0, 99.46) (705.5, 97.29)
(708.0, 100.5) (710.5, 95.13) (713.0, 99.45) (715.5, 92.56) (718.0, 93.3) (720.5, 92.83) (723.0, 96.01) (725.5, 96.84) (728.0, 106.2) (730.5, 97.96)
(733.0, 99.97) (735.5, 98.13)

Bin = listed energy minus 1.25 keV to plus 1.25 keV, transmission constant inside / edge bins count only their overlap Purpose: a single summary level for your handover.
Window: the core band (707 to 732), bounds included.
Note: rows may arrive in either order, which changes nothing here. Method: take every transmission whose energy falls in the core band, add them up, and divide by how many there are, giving 97.1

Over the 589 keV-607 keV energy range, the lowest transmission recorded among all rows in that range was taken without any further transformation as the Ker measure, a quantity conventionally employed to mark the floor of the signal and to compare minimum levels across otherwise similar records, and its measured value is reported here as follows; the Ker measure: 83.19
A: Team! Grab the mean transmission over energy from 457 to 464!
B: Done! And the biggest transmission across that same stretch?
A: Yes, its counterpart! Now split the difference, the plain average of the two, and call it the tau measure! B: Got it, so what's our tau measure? 86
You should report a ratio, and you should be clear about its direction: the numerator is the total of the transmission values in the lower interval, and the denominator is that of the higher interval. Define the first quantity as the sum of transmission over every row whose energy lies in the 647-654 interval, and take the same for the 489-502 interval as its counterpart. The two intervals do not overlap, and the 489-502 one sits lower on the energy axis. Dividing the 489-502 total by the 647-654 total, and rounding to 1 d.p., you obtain 1.4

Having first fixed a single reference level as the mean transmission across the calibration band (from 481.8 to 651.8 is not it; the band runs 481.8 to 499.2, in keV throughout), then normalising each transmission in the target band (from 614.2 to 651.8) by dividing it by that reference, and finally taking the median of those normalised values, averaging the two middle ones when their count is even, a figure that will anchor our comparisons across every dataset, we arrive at 1.22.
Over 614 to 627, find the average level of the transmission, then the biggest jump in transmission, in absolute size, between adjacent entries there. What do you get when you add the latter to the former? 116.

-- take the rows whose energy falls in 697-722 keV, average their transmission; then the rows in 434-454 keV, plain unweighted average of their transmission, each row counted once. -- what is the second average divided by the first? 0.83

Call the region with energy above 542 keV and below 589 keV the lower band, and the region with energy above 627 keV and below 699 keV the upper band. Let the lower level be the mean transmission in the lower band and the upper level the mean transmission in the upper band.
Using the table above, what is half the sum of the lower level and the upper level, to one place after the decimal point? 90.1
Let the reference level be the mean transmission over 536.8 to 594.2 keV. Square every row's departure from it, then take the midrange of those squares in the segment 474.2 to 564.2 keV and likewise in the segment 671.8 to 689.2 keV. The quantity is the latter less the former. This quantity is -46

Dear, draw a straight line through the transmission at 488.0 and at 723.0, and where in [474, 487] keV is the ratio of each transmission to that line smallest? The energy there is 485.5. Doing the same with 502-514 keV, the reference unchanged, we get 510.5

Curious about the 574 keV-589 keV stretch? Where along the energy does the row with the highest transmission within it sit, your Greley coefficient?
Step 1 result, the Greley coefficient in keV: 580.5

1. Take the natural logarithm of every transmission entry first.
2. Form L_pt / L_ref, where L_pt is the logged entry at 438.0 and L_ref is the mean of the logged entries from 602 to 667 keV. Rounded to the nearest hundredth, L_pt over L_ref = 0.94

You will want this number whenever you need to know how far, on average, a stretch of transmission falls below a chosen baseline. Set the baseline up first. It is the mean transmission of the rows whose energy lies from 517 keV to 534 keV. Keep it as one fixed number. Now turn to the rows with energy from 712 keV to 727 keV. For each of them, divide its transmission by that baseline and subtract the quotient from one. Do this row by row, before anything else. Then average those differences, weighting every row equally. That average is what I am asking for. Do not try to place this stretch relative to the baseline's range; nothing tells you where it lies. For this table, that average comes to -0.13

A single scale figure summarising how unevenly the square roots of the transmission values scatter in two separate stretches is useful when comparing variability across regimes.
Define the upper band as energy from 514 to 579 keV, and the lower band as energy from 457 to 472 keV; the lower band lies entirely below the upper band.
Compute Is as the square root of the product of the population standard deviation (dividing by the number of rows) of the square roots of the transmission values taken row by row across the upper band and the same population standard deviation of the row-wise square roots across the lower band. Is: 0.15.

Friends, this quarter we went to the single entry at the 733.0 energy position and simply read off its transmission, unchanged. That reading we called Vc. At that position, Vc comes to 99.97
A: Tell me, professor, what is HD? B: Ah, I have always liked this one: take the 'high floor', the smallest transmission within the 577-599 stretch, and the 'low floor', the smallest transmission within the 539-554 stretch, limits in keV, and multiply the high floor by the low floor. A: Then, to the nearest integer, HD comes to 6534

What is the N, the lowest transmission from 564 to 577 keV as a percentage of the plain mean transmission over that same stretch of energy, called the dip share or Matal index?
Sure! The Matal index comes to 97.6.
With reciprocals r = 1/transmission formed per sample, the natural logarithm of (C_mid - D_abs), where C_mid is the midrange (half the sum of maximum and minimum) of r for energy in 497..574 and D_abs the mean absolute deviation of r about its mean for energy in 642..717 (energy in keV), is -4.461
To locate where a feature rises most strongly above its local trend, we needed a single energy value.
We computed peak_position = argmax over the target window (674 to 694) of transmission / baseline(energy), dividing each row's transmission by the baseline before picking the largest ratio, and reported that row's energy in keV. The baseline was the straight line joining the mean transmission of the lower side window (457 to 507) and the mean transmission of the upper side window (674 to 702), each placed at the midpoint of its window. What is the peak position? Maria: 690.5 keV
